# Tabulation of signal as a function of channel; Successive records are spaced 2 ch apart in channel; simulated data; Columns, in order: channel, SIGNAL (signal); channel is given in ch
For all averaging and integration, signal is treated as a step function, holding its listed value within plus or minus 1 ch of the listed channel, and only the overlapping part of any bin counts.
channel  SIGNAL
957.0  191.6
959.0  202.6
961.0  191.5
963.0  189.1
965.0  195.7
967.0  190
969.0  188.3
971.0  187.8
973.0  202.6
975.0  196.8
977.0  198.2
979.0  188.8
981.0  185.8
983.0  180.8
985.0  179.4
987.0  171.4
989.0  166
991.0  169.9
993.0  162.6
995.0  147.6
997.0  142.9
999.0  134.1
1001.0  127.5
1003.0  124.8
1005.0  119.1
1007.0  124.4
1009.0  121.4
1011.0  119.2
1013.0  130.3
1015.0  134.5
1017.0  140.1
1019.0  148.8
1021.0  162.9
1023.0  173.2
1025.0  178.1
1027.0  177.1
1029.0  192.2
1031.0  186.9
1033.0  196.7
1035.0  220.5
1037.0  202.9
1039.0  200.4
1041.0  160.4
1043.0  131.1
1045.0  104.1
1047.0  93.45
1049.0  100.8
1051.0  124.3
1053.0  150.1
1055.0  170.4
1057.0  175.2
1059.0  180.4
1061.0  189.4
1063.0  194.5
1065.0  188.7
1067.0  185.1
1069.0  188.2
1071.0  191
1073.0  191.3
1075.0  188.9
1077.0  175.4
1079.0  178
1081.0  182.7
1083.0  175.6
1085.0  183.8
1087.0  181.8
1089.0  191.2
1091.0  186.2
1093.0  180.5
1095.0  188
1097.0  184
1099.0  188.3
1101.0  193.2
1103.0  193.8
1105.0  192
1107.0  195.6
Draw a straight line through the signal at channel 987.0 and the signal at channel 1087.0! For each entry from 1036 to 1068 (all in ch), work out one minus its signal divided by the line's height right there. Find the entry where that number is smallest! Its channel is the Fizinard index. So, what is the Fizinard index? 1037.0 ch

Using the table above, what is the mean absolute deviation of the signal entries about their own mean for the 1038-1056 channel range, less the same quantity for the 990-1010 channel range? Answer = 15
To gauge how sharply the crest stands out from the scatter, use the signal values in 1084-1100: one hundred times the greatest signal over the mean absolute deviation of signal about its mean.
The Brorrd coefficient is 6481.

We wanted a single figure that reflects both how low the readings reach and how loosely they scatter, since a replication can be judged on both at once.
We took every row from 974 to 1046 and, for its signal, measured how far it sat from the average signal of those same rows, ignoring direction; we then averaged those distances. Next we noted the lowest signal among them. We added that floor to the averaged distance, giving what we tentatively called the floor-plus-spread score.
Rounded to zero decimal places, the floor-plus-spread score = 130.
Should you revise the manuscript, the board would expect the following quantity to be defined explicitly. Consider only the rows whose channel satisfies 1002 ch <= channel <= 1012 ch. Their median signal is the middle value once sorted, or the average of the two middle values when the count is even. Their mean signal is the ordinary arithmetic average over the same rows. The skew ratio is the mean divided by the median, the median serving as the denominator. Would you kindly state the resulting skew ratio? 1.00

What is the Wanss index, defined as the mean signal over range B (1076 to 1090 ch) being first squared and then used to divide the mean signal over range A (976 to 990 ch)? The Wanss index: 0.0055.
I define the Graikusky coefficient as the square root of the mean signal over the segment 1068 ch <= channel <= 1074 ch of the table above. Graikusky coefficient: 13.8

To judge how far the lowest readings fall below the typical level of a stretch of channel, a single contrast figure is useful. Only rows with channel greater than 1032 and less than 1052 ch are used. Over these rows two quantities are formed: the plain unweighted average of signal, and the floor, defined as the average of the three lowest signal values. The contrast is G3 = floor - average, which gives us -54.0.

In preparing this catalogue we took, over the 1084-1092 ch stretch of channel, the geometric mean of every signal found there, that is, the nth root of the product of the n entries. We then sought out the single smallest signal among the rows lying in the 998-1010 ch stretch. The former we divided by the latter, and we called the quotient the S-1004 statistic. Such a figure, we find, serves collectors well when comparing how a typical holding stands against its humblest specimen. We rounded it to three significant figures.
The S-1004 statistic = 1.56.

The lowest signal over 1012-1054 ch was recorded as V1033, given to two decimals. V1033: 93.45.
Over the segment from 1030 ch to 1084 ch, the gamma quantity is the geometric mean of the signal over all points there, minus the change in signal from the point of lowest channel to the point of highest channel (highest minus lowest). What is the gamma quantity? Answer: 179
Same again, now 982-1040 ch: 138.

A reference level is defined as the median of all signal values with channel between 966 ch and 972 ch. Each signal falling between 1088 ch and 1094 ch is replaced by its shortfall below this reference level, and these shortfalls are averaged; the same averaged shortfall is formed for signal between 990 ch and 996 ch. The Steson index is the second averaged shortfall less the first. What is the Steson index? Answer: 26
